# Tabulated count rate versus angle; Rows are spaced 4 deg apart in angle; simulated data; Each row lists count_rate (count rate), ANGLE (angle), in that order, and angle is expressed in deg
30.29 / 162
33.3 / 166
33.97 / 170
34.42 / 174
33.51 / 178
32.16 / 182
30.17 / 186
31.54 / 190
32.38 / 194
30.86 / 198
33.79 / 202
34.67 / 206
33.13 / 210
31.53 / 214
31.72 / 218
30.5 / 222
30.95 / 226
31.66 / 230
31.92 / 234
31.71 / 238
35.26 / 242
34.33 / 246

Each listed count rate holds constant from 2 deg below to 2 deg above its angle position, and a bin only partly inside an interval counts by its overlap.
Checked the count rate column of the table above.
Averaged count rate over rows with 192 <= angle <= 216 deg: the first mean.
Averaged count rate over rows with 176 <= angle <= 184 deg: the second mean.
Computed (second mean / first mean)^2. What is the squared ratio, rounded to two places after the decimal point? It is 1.01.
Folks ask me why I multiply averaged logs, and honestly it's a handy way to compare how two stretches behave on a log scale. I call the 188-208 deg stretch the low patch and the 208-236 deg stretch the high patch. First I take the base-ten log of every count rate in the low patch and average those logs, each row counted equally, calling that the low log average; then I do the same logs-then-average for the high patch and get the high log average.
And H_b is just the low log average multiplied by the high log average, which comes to 2.27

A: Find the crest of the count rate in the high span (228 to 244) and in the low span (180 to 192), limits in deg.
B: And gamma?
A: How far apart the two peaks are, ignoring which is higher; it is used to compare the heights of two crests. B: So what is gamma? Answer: 3.1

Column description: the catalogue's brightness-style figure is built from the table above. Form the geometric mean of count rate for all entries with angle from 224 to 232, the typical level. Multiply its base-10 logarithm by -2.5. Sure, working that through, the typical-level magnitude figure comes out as -3.74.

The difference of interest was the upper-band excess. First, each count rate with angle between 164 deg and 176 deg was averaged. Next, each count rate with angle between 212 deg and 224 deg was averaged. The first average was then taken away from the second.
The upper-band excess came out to -2.6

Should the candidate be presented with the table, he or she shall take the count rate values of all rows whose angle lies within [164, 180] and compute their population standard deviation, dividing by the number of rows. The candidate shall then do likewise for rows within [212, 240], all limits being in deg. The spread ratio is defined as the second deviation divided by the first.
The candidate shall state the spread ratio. 1.1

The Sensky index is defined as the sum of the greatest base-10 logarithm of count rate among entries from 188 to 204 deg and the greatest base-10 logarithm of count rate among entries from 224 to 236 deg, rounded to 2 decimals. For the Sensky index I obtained 3.03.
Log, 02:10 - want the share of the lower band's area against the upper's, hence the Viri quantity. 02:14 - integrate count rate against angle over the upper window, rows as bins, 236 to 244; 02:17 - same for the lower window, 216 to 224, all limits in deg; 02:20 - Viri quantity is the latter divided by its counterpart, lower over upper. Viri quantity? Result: 0.929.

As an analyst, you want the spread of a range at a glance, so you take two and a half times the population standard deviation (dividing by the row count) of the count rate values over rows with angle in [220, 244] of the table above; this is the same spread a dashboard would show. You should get 3.84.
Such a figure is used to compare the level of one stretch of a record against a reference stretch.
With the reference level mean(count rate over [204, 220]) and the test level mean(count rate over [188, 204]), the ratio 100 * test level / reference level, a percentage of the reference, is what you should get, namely 98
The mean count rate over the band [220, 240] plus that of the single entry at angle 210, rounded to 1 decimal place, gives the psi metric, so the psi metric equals 64.5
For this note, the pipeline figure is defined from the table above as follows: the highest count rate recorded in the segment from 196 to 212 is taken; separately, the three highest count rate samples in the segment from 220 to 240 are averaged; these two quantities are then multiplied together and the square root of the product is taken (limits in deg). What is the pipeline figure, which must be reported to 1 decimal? 33.2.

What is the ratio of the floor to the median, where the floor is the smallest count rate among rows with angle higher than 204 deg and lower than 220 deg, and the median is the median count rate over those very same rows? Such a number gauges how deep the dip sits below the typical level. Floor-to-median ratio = 0.972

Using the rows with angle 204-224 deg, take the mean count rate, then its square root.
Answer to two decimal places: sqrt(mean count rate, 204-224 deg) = 5.68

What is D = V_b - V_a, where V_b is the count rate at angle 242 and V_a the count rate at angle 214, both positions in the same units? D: 4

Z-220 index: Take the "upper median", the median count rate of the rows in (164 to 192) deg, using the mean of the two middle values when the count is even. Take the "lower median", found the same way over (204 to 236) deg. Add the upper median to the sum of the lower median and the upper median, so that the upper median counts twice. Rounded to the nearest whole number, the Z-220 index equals 98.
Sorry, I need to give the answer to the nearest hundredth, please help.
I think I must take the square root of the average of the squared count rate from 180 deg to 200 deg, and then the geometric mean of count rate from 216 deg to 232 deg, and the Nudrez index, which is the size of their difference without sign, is 0.23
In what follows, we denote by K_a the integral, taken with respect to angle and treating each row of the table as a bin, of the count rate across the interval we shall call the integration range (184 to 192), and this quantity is 247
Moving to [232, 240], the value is 255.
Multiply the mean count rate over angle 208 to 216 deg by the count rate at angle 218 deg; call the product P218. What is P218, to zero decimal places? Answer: 1026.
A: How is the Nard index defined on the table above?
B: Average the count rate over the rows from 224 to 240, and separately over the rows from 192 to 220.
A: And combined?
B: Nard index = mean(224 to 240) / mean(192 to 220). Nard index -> 0.969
